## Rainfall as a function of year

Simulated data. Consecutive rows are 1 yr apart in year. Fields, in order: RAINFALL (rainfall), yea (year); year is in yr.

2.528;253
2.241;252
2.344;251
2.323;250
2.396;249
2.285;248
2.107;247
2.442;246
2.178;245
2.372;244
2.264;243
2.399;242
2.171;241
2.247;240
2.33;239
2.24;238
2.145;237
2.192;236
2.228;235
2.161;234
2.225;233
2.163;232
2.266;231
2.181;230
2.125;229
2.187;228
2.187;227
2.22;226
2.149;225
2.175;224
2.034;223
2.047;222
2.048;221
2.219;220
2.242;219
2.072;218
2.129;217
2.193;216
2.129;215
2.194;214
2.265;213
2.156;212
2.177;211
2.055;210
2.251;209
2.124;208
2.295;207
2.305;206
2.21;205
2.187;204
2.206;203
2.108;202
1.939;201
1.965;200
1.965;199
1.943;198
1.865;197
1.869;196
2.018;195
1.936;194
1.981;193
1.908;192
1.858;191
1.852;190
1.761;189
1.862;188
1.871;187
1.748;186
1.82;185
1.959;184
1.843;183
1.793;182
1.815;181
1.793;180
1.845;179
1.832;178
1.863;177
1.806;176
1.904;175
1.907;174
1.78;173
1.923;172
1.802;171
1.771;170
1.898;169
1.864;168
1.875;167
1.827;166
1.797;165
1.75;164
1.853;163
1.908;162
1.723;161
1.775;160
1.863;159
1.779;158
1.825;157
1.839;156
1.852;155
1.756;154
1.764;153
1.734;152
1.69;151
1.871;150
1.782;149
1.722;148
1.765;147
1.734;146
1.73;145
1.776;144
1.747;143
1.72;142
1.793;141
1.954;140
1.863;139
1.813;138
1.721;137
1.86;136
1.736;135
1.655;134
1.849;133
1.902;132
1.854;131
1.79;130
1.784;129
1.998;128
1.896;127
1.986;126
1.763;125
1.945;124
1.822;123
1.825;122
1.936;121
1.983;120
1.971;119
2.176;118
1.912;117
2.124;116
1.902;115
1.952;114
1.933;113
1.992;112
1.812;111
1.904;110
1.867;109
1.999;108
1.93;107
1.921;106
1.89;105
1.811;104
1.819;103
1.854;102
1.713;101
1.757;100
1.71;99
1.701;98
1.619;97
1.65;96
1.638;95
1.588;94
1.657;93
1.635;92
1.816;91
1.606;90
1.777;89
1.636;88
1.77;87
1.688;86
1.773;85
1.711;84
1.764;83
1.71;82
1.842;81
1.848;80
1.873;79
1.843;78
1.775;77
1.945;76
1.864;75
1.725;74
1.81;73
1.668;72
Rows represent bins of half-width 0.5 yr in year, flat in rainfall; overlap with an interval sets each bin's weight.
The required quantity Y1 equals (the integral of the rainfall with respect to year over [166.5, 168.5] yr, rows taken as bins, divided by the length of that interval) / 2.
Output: 0.93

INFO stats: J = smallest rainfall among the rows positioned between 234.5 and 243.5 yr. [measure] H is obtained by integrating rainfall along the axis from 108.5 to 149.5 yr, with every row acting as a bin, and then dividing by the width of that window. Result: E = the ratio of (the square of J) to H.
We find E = 2.5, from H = 1.86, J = 2.145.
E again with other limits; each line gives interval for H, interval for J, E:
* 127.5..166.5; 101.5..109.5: 1.8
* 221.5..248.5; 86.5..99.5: 1.1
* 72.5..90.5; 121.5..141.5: 1.5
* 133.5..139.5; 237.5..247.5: 2.5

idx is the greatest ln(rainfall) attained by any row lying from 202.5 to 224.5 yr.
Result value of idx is 0.84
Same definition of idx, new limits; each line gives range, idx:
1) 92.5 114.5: 0.69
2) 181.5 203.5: 0.79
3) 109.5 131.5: 0.78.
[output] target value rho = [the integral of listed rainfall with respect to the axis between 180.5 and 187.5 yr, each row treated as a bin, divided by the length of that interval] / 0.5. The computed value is 3.7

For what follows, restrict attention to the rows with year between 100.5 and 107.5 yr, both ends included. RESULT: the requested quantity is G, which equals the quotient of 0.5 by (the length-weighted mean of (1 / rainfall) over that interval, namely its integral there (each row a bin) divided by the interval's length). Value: 0.92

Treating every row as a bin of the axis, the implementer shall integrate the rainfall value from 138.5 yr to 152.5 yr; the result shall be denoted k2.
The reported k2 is 24.9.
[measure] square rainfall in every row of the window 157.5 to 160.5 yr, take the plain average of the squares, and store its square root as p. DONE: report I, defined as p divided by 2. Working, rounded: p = 1.81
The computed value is 0.90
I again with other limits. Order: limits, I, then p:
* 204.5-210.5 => 1.10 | 2.21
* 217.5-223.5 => 1.06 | 2.11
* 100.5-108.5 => 0.93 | 1.87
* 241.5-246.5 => 1.17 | 2.33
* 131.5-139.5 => 0.90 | 1.80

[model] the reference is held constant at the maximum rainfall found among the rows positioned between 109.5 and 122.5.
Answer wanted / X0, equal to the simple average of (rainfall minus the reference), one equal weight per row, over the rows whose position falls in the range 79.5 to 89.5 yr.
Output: -0.42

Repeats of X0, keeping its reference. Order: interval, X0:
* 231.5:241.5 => 0.03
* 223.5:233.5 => 0.01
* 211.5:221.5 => -0.01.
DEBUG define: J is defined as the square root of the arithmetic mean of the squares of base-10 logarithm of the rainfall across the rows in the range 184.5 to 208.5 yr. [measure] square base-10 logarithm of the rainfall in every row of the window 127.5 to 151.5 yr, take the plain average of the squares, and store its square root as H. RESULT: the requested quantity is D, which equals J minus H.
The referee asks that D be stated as 0.04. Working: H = 0.255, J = 0.30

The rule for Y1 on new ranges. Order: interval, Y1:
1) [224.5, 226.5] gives 1.09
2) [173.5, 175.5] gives 0.95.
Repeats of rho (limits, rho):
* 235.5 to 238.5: 4.4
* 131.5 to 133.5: 3.8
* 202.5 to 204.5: 4.4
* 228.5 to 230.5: 4.3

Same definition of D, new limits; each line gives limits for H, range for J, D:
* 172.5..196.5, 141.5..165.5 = -0.02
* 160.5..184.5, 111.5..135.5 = 0.02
